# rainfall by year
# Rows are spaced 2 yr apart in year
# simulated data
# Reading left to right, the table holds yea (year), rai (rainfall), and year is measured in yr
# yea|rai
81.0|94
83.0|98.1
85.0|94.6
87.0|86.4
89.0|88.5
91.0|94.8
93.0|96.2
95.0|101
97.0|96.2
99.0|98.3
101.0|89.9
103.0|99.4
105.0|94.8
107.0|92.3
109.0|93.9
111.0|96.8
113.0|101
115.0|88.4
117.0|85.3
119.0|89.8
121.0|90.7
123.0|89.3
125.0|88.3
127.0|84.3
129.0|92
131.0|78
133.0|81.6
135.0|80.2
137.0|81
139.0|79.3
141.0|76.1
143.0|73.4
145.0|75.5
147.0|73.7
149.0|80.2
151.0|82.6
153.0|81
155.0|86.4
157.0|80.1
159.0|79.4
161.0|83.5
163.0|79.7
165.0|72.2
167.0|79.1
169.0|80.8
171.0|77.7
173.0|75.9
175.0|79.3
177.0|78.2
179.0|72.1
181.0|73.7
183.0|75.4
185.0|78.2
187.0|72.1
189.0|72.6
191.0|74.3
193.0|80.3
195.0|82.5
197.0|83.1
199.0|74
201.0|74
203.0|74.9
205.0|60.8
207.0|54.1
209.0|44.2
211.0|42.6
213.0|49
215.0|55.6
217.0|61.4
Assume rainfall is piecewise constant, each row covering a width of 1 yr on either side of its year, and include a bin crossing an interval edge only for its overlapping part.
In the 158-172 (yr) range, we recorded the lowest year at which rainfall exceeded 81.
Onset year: 161.0 yr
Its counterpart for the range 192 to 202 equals 195.0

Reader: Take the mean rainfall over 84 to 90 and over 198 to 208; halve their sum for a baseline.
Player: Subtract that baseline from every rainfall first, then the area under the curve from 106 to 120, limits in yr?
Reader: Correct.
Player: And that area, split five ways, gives 39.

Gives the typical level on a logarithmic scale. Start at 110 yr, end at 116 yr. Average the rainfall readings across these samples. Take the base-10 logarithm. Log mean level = 1.98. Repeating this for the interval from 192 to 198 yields 1.91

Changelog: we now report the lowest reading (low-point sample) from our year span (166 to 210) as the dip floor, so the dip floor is 44.2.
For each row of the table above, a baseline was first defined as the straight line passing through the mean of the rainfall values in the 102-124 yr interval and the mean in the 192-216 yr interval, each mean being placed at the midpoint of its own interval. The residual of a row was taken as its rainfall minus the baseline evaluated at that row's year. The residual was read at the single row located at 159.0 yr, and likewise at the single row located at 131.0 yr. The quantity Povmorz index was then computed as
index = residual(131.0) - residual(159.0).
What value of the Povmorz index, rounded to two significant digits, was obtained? -10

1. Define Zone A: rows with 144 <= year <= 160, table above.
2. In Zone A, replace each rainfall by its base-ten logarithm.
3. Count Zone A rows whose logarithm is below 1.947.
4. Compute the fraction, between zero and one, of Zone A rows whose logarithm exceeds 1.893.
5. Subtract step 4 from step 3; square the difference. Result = 53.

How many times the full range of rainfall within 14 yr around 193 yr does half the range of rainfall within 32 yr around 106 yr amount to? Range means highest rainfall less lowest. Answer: 0.71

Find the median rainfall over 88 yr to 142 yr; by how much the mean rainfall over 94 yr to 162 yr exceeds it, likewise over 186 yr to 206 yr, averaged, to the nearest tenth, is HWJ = -9.2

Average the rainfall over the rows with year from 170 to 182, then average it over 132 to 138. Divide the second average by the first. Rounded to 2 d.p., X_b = 1.06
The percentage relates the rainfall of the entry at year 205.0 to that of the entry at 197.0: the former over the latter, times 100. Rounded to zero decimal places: 73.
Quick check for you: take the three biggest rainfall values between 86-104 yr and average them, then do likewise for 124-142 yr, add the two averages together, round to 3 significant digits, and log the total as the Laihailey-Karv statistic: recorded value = 188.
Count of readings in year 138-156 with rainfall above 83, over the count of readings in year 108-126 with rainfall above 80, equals 0.11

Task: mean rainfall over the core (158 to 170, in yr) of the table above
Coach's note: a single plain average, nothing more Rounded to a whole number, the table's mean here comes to 79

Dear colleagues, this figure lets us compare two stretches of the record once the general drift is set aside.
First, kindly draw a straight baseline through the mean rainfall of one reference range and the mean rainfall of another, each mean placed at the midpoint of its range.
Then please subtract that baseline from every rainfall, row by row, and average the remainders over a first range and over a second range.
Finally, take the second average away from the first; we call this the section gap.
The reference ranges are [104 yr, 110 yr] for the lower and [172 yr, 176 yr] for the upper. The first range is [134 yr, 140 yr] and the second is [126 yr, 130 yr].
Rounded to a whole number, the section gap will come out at -6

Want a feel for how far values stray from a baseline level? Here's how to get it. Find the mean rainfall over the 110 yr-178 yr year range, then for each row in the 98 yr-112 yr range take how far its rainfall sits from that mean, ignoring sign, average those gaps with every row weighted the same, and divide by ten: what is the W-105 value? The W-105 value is 1.3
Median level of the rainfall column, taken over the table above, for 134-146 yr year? 78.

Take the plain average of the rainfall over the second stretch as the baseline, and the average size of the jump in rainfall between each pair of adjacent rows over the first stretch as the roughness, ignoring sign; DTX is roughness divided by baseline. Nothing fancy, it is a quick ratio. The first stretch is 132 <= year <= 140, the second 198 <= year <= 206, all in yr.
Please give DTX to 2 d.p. 0.02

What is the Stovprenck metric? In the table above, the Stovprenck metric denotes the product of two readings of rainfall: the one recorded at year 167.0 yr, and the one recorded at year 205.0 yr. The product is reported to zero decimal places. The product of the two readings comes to 4809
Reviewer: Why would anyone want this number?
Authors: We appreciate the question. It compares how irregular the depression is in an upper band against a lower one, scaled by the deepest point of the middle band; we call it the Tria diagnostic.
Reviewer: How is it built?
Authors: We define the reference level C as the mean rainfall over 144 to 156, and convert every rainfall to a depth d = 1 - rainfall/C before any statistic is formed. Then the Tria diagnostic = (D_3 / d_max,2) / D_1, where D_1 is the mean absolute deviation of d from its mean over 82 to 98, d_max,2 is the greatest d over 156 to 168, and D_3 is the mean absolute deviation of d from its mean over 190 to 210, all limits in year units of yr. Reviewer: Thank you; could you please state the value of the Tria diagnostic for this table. 30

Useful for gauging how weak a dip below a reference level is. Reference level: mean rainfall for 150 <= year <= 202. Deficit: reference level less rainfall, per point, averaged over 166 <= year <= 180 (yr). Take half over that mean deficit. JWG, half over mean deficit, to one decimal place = 1.2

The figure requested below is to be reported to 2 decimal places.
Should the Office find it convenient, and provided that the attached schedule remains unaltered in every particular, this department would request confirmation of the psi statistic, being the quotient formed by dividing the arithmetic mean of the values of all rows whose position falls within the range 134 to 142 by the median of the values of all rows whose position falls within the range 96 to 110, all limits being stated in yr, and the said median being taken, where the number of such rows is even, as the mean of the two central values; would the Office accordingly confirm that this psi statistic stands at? 0.83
